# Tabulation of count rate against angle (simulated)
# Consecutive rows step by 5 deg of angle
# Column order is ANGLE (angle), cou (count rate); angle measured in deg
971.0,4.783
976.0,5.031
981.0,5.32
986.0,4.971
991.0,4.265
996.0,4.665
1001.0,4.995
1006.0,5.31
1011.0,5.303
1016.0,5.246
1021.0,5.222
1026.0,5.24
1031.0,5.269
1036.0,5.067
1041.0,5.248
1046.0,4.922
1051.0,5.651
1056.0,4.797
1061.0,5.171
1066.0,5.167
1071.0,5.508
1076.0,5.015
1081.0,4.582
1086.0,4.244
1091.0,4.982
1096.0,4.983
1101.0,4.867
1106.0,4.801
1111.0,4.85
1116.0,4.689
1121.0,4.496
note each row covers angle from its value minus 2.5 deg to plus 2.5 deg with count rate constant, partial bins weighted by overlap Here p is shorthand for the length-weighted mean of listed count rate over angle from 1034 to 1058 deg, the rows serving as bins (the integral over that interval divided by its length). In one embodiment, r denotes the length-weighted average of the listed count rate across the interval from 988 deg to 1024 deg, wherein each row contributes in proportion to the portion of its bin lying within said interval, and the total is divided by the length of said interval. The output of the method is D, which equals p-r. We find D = 0.14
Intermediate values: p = 5.15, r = 5.00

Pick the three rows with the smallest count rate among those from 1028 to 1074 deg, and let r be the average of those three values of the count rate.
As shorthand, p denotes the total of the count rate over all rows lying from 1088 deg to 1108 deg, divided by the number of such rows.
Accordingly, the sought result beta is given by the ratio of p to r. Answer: 1.00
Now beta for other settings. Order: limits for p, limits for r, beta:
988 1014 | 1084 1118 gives 1.07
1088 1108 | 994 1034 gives 0.99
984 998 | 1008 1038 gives 0.90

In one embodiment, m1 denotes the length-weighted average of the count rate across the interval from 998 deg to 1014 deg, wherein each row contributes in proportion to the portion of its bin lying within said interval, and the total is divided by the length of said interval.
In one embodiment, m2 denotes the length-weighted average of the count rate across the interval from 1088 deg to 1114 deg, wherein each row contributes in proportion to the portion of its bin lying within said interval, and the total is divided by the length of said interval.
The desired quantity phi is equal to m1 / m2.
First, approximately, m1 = 5.19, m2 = 4.9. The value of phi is 1.06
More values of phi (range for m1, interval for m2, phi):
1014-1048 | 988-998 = 1.16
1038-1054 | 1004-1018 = 0.99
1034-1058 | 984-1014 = 1.05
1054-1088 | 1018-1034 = 0.94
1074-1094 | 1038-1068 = 0.91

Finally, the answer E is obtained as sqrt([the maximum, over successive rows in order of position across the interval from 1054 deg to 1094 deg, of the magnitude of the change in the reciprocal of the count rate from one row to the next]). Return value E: 0.187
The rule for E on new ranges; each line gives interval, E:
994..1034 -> 0.119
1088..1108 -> 0.069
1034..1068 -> 0.177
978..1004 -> 0.182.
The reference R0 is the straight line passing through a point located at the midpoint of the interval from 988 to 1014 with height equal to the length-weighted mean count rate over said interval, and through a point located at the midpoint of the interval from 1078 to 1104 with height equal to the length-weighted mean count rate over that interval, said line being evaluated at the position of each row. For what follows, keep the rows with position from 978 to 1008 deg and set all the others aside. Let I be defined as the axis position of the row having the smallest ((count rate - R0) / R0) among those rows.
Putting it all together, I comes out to 991.0 deg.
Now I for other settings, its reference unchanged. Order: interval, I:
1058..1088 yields 1086.0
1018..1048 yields 1046.0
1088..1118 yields 1116.0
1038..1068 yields 1056.0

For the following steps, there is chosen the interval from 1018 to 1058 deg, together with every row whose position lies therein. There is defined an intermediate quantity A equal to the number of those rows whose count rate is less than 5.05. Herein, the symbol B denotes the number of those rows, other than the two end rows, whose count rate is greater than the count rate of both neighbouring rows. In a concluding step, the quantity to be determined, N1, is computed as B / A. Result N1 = 1.50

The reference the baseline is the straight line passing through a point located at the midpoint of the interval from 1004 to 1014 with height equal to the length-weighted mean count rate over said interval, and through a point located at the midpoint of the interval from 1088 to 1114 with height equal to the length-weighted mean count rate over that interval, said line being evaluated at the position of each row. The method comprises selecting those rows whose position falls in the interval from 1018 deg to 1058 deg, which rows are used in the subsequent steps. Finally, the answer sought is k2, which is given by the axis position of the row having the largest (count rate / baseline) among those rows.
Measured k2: 1051.0 deg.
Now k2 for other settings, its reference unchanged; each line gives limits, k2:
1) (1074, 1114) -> 1096.0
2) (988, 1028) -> 1026.0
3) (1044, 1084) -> 1051.0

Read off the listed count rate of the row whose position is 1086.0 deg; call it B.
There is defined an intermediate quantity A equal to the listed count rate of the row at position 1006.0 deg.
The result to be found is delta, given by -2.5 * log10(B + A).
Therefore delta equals -2.450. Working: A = 5.31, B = 4.244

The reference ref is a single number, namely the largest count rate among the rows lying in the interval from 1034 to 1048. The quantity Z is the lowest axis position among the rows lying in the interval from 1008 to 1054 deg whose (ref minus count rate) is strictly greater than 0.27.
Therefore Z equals 1046.0 deg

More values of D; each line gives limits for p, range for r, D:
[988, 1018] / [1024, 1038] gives -0.24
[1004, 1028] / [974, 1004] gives 0.38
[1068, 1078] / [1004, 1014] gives -0.03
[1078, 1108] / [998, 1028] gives -0.46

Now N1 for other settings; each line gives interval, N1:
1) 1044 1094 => 0.50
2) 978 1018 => 0.25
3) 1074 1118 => 0.22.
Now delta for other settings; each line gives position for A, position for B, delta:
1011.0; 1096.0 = -2.531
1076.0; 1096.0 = -2.500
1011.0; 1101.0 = -2.518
